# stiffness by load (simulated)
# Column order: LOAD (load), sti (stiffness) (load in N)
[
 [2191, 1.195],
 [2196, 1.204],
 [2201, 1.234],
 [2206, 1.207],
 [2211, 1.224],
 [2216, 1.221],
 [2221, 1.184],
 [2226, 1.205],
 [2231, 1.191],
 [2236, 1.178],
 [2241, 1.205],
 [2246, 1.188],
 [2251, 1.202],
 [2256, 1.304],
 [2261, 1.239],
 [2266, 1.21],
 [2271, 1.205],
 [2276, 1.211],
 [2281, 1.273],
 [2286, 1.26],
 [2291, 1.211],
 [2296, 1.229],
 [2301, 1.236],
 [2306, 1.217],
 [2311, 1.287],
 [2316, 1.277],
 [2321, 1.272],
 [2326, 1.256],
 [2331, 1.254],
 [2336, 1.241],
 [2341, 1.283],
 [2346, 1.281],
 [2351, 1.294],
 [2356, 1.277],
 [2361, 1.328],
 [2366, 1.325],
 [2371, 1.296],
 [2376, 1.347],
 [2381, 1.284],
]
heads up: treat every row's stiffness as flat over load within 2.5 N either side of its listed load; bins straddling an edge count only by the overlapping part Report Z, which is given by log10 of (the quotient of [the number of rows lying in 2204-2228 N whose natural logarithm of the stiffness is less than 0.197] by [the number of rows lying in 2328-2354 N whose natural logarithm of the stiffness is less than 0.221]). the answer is 0.5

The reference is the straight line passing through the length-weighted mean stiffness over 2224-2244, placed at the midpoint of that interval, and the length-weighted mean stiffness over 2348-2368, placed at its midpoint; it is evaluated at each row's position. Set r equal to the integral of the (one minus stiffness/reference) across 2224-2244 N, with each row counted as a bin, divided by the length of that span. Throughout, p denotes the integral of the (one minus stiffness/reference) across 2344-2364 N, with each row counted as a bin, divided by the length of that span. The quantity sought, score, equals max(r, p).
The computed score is 0.004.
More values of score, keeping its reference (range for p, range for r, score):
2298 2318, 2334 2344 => 0.019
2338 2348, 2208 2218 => 0.009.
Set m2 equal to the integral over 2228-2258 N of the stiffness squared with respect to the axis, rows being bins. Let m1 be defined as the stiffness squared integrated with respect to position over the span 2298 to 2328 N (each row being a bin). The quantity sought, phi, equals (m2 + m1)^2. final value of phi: 8349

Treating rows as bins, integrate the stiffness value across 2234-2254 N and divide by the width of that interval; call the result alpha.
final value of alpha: 1.20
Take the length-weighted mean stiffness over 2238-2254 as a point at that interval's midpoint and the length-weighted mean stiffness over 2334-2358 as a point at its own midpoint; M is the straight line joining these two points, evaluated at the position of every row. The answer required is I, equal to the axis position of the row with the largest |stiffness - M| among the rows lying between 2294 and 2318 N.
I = 2311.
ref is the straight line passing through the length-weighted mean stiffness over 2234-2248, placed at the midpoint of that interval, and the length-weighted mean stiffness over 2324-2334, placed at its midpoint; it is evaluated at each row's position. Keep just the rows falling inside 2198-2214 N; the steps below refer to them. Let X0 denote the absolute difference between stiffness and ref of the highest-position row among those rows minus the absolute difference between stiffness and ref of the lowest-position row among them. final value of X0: -0.02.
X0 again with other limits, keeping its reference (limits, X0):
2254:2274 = -0.09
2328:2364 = 0.05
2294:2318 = 0.03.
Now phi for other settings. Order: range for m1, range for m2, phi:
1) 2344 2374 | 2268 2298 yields 9275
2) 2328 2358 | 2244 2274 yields 8754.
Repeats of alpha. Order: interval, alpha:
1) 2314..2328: 1.27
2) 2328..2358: 1.27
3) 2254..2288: 1.24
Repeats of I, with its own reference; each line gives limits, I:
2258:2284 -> 2281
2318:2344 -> 2336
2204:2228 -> 2211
